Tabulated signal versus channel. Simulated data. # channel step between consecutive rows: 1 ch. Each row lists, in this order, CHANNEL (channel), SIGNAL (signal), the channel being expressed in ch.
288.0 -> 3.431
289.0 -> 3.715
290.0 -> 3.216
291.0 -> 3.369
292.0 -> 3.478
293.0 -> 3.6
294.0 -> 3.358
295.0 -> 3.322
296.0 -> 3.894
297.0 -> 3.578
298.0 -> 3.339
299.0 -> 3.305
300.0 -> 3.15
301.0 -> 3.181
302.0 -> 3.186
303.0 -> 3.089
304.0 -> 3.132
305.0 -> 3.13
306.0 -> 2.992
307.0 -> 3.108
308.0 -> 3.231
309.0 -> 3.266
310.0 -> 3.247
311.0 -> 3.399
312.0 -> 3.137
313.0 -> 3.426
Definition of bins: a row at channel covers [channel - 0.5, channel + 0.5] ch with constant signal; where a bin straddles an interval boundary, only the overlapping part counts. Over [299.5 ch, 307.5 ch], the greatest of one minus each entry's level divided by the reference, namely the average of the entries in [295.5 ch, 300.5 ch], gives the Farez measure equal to 0.13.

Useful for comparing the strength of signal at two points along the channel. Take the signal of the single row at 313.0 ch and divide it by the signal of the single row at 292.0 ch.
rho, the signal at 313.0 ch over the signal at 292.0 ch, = 0.99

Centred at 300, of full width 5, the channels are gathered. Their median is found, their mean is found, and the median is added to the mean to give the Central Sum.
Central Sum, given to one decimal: 6.4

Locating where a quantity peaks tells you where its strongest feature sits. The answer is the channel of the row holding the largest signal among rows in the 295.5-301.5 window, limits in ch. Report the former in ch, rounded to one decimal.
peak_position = 296.0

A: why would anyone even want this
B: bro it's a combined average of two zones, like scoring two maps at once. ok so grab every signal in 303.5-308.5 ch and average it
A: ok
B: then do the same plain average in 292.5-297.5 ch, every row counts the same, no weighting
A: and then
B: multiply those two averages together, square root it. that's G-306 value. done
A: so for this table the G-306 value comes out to 3.33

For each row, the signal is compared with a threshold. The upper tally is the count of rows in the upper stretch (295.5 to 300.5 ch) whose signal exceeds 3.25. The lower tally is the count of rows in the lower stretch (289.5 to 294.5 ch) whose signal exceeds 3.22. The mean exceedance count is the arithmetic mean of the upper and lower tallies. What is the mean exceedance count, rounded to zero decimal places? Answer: 4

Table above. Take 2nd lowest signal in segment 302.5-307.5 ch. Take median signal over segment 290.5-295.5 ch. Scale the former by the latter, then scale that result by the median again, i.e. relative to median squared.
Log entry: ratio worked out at 0.272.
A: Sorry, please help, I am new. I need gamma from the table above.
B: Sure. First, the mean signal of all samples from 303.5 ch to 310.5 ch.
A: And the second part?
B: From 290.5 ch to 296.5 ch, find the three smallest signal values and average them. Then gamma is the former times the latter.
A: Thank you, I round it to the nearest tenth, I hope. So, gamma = 10.6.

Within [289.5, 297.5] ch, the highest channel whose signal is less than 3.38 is 295.0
